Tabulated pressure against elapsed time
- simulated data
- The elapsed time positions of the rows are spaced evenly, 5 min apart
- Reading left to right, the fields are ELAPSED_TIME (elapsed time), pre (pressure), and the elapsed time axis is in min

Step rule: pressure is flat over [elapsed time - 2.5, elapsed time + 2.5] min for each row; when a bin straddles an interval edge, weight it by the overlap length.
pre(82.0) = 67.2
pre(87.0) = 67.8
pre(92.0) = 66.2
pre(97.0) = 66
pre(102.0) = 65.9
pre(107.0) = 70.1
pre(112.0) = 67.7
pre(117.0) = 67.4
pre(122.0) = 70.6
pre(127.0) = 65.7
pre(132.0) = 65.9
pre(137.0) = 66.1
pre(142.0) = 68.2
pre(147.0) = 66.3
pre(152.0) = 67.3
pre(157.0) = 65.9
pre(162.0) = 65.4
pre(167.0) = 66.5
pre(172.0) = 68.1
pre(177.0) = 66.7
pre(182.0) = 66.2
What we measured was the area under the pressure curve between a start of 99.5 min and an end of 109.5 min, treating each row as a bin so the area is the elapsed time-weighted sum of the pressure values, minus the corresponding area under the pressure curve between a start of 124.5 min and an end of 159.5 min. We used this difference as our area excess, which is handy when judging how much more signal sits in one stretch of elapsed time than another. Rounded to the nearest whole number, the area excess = -1647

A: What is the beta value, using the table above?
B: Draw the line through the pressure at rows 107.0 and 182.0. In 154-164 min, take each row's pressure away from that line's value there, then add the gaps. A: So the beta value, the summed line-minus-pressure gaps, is 3.4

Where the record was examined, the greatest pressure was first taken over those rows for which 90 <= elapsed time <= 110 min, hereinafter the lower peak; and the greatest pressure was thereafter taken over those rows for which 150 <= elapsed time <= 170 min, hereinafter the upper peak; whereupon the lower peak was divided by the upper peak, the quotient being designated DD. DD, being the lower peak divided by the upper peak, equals 1.042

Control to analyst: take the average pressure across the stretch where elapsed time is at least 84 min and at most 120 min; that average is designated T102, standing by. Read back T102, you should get 67.3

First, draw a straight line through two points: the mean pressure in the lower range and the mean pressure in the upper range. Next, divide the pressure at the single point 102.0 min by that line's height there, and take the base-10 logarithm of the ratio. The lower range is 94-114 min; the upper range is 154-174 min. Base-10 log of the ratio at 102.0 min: -0.010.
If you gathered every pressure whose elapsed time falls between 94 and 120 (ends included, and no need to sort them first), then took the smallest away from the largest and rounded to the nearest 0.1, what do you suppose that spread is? 4.2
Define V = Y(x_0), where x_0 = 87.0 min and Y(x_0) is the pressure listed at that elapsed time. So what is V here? 67.8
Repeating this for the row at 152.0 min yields 67.3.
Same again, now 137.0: 66.1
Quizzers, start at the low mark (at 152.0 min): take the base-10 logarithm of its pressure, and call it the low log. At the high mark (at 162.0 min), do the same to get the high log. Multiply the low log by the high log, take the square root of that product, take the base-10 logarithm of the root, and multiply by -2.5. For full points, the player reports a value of -0.651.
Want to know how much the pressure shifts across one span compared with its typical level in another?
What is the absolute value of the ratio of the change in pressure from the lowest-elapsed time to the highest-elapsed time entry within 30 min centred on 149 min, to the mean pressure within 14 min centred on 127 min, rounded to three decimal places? 0.010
